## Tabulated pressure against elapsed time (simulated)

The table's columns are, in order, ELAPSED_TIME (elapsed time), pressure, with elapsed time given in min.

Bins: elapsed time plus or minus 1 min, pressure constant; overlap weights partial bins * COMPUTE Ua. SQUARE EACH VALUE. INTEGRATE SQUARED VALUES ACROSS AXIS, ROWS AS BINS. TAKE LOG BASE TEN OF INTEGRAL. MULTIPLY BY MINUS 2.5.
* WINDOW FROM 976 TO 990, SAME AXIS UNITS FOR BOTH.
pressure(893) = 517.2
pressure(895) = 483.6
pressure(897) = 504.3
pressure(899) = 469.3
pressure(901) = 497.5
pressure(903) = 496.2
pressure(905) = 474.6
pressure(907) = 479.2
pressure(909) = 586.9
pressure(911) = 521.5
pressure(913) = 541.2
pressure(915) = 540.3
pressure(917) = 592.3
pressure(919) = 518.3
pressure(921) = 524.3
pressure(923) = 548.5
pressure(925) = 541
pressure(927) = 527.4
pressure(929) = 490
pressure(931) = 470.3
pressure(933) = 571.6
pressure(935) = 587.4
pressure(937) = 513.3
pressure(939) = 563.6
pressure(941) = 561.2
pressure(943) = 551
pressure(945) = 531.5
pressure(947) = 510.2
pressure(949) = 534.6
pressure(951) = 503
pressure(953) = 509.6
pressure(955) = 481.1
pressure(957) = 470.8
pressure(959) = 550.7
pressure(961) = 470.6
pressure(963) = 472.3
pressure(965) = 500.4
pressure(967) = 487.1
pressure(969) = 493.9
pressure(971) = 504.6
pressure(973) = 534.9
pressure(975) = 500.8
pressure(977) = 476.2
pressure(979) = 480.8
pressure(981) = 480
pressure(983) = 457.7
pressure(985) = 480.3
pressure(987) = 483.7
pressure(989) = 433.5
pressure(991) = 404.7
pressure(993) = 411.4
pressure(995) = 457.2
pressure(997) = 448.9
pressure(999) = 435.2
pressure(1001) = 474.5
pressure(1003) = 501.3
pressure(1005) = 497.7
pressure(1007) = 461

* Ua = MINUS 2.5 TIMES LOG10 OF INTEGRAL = -16.2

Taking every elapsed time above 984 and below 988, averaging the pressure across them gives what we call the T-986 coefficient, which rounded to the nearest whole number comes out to 482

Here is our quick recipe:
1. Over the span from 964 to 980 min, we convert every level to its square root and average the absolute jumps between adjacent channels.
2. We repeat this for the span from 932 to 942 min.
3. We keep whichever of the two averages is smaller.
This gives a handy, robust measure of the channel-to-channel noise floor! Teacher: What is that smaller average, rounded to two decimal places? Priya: 0.40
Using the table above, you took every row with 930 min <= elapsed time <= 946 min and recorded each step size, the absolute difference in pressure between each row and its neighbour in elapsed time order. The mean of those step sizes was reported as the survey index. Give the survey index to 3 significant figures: 39.1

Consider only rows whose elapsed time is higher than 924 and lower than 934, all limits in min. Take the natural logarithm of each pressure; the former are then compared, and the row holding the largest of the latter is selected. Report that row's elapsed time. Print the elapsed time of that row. 933 min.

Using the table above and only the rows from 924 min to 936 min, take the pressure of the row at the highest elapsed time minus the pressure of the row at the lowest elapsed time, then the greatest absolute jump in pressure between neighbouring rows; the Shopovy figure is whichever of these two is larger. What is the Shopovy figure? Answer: 101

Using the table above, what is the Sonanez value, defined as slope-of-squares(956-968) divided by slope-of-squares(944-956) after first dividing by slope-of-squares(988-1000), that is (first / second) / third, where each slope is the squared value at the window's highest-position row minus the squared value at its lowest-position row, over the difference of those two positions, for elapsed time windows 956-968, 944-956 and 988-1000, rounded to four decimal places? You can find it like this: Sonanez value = -0.0021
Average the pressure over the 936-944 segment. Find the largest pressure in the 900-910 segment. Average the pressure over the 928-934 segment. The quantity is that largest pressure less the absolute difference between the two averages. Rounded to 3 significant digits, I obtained 550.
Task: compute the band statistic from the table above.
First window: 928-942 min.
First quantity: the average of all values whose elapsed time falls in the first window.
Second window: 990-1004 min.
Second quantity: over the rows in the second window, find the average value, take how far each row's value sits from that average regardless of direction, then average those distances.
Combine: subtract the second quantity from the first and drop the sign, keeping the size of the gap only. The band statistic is 511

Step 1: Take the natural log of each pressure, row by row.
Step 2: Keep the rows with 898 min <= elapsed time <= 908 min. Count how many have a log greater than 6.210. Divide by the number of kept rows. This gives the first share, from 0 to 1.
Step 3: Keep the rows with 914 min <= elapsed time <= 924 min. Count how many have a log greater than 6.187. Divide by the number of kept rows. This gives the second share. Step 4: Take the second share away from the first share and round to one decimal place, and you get -1.0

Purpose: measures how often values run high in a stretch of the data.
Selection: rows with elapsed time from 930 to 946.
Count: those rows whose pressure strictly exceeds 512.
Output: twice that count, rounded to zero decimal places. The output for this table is 14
